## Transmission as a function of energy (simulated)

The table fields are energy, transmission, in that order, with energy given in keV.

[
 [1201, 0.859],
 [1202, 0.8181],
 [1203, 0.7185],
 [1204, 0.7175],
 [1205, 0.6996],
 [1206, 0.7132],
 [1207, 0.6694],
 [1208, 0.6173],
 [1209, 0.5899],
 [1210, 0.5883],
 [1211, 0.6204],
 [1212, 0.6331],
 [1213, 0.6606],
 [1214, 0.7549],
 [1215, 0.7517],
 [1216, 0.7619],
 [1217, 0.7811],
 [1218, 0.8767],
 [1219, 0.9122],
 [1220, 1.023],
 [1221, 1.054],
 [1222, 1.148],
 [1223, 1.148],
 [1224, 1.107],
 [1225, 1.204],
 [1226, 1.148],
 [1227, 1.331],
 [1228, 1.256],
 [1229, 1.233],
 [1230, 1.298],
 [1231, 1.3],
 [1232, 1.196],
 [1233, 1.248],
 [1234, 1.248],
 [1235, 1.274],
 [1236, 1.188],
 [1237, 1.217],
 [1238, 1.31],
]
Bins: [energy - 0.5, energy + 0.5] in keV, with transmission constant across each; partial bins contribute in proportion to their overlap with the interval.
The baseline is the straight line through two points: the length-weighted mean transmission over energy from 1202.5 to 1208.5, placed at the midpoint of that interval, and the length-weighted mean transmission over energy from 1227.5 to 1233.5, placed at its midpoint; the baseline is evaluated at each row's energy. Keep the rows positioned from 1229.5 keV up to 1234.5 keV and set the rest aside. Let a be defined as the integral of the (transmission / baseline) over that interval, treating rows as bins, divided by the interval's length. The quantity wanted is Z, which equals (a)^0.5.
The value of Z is 0.99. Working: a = 0.98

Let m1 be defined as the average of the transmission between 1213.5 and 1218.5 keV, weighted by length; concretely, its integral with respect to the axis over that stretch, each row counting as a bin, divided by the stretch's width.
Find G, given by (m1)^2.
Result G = 0.6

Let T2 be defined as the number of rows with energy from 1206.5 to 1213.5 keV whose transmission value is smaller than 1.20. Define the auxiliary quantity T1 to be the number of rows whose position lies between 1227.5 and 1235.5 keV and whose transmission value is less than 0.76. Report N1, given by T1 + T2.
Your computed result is 7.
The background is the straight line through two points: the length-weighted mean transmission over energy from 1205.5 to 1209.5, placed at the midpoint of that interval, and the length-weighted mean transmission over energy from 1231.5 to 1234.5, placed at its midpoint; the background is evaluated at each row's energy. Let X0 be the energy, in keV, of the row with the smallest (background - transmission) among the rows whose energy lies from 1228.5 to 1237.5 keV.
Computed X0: 1230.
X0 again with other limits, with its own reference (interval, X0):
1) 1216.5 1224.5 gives 1222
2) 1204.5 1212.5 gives 1205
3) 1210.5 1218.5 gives 1218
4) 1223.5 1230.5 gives 1227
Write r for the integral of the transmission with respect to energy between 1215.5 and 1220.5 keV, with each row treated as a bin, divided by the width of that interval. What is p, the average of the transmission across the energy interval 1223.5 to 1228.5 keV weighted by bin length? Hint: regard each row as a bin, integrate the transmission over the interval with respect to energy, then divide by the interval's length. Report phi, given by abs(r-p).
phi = 0.3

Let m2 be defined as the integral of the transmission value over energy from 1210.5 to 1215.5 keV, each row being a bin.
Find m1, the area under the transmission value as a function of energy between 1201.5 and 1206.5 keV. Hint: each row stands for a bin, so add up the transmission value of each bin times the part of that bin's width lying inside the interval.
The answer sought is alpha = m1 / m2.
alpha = 1.1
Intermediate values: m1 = 3.7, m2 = 3.4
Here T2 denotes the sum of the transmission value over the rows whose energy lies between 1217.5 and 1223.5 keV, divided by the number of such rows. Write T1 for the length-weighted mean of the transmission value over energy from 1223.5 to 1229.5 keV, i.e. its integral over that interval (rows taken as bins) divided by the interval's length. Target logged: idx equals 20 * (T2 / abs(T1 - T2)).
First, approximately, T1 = 1.21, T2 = 1.03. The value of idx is 110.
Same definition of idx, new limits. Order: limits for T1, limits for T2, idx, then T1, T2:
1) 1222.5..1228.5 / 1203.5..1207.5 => 28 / 1.20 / 0.70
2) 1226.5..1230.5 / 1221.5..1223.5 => 175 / 1.28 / 1.15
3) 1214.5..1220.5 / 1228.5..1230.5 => 61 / 0.85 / 1.27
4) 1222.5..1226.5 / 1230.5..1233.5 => 259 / 1.15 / 1.25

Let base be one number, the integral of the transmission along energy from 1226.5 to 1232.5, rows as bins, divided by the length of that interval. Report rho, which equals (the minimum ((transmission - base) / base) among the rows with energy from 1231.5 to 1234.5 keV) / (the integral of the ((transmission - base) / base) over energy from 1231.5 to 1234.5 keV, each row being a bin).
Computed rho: 0.63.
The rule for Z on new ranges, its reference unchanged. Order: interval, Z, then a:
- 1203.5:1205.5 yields 1.03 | 1.06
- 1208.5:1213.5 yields 0.87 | 0.76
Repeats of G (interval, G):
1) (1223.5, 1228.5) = 1.5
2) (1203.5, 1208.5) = 0.5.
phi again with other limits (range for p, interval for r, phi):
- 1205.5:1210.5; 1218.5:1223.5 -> 0.4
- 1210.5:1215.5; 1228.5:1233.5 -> 0.6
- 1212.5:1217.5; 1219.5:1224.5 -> 0.4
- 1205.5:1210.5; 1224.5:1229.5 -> 0.6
